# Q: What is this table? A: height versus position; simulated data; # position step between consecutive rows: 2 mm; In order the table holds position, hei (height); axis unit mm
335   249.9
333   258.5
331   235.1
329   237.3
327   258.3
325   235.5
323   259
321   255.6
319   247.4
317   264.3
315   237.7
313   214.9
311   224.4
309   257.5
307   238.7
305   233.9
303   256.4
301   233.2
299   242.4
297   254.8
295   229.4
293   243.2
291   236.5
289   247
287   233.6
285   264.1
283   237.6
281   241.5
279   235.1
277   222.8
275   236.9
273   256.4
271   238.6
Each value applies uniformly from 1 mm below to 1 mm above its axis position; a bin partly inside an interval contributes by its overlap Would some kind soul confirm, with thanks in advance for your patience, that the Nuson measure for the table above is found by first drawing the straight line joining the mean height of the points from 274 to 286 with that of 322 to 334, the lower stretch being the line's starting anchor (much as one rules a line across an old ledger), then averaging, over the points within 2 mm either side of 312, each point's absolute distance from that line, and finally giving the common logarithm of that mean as 1.40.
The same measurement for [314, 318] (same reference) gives 1.12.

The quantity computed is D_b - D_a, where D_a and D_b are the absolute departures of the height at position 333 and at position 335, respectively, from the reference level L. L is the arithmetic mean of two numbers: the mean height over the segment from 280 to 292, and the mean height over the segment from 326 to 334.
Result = -8.6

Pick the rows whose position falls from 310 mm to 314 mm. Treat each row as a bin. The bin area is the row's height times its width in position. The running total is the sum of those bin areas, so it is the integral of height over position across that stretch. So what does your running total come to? 879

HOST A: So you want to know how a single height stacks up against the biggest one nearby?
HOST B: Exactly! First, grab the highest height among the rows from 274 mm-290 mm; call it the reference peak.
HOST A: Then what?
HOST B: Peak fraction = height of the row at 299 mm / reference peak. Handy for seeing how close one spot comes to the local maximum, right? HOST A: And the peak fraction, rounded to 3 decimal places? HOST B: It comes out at 0.918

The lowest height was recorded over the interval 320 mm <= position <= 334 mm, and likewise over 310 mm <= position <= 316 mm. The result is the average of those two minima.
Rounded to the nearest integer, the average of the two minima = 225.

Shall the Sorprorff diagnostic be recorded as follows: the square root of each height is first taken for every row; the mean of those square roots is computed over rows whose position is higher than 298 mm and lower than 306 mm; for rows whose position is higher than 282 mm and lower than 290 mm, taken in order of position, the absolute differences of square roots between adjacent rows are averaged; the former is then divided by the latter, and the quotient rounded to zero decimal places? 21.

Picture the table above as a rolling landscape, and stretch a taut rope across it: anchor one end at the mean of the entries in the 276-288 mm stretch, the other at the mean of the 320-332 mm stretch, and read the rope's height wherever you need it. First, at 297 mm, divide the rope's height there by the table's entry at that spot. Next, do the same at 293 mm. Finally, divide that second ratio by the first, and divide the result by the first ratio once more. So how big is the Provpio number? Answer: 1.10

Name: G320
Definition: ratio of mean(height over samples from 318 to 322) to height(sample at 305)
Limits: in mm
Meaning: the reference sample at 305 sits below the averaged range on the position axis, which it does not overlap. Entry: 1.08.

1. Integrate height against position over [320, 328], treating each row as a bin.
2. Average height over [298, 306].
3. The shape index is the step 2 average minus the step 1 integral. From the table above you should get -1775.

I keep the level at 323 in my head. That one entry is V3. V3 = 259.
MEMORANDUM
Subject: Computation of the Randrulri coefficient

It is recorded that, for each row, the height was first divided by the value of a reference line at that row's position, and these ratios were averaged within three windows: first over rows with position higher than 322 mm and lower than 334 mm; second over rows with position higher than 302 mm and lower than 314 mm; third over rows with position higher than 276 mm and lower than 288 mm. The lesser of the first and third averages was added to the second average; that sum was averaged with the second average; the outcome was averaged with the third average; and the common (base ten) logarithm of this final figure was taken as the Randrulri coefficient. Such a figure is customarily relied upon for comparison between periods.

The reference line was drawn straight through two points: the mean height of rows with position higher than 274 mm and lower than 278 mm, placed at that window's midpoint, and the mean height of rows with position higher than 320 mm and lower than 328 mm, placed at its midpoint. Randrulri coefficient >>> 0.094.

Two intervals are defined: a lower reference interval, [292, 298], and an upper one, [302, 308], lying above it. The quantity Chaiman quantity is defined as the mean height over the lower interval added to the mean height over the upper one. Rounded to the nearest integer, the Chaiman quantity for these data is 485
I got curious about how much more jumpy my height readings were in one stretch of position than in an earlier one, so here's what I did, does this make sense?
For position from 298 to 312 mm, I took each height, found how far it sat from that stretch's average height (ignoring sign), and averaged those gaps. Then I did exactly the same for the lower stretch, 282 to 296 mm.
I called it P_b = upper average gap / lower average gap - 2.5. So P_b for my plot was -1.4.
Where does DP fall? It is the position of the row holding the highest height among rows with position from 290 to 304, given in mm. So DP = 303 mm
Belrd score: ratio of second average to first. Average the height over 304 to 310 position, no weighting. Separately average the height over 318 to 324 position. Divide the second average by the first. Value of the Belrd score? 1.04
